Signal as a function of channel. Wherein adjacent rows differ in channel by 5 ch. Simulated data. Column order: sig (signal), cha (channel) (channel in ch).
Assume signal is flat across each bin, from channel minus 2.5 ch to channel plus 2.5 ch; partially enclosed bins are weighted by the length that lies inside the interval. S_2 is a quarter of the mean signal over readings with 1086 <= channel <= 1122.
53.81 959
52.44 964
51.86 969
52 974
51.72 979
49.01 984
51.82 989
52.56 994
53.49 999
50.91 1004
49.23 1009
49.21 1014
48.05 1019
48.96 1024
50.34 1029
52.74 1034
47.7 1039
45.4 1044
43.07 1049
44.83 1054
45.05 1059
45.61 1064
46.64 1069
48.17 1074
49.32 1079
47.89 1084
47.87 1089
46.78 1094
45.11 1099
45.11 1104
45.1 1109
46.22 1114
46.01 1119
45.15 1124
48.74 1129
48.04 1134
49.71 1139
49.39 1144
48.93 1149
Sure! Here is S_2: 11.5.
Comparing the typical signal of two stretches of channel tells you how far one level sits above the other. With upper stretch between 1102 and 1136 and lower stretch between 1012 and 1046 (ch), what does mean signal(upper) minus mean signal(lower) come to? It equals -2.6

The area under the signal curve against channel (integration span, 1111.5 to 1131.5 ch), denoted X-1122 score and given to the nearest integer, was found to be 931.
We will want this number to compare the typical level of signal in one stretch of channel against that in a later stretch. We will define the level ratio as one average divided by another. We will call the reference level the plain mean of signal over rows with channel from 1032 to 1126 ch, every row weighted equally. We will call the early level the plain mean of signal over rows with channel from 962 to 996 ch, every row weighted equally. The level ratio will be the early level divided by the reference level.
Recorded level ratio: 1.11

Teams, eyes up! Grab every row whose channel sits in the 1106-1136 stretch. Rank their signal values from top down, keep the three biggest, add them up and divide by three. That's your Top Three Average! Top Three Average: 47.7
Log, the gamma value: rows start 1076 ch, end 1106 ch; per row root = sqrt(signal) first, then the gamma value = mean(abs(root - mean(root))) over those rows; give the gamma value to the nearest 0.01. 0.10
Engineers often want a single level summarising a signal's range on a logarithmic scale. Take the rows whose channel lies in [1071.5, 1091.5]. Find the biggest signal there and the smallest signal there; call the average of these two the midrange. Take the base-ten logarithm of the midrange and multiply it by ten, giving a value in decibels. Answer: 16.9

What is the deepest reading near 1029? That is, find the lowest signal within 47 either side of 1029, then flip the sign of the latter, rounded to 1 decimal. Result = -43.1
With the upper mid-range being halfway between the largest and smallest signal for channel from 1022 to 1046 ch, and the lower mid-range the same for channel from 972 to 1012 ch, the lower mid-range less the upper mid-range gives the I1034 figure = 2.2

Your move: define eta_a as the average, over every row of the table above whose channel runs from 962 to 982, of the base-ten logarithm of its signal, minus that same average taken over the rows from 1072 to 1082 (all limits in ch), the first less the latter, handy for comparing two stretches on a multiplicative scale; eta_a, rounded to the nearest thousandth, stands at 0.028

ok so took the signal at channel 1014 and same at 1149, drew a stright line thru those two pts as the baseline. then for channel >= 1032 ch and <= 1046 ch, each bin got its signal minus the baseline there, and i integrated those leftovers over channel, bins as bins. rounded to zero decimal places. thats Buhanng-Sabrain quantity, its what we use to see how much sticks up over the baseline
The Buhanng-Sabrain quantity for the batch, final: -8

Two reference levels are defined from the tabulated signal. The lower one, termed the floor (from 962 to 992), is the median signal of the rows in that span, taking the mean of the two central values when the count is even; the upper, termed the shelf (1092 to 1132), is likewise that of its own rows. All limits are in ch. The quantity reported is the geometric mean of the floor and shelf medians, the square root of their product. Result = 48.6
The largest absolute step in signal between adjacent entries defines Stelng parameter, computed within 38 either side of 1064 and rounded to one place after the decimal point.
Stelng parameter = 5.0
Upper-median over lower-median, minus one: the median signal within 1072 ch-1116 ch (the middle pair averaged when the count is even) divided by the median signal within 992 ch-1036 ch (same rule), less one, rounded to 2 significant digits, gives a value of -0.071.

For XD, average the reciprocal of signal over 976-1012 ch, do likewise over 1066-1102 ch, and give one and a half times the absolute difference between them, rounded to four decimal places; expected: 0.0024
